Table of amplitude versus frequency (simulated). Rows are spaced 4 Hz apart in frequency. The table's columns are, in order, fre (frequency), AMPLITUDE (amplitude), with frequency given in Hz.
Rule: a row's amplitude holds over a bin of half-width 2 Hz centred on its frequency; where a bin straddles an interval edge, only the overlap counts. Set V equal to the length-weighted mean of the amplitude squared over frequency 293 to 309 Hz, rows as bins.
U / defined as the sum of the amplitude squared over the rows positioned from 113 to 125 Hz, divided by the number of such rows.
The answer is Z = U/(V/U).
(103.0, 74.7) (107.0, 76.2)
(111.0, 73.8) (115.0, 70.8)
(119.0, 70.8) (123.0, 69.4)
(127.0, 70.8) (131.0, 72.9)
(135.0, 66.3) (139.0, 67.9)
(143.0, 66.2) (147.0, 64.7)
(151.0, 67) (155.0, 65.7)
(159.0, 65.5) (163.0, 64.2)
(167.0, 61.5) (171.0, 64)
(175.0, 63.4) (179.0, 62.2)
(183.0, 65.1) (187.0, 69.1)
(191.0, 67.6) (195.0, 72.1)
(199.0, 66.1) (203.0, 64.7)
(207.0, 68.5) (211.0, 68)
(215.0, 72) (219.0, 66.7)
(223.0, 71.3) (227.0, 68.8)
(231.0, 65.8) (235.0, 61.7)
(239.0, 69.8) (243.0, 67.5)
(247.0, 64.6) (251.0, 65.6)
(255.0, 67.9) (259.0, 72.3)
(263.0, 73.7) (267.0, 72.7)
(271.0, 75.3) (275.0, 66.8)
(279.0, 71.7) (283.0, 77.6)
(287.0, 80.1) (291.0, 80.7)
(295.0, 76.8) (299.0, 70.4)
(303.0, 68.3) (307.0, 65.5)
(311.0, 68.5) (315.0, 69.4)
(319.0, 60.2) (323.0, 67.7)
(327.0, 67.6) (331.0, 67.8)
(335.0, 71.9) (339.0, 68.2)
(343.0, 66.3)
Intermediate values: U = 4947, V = 4952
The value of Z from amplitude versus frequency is 4942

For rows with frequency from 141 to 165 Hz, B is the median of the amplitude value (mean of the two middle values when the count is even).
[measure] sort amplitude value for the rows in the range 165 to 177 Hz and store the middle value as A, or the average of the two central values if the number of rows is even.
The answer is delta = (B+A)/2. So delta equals 64.5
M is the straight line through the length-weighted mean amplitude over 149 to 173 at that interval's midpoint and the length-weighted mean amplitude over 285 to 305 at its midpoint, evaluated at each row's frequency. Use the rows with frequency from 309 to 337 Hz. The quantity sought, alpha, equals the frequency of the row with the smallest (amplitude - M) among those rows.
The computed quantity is 319.0 Hz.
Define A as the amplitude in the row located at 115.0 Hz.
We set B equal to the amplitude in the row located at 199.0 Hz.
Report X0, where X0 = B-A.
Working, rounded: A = 70.8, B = 66.1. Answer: -4.7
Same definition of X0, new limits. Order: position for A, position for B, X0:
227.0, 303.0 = -0.5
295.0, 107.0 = -0.6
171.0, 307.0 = 1.5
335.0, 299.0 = -1.5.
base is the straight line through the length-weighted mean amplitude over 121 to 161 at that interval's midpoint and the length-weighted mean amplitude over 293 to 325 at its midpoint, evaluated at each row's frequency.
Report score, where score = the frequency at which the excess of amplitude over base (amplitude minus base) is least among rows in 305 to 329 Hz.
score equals 319.0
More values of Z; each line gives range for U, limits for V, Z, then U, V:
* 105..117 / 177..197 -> 6489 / 5422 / 4530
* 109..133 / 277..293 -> 4323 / 5103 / 6023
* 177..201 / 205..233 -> 4289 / 4503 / 4728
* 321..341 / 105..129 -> 4286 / 4714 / 5185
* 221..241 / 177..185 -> 5141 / 4565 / 4053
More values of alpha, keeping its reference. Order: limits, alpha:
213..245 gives 235.0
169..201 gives 179.0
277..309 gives 307.0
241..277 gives 275.0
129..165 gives 163.0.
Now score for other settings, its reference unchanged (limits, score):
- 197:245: 235.0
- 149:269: 235.0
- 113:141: 135.0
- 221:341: 319.0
